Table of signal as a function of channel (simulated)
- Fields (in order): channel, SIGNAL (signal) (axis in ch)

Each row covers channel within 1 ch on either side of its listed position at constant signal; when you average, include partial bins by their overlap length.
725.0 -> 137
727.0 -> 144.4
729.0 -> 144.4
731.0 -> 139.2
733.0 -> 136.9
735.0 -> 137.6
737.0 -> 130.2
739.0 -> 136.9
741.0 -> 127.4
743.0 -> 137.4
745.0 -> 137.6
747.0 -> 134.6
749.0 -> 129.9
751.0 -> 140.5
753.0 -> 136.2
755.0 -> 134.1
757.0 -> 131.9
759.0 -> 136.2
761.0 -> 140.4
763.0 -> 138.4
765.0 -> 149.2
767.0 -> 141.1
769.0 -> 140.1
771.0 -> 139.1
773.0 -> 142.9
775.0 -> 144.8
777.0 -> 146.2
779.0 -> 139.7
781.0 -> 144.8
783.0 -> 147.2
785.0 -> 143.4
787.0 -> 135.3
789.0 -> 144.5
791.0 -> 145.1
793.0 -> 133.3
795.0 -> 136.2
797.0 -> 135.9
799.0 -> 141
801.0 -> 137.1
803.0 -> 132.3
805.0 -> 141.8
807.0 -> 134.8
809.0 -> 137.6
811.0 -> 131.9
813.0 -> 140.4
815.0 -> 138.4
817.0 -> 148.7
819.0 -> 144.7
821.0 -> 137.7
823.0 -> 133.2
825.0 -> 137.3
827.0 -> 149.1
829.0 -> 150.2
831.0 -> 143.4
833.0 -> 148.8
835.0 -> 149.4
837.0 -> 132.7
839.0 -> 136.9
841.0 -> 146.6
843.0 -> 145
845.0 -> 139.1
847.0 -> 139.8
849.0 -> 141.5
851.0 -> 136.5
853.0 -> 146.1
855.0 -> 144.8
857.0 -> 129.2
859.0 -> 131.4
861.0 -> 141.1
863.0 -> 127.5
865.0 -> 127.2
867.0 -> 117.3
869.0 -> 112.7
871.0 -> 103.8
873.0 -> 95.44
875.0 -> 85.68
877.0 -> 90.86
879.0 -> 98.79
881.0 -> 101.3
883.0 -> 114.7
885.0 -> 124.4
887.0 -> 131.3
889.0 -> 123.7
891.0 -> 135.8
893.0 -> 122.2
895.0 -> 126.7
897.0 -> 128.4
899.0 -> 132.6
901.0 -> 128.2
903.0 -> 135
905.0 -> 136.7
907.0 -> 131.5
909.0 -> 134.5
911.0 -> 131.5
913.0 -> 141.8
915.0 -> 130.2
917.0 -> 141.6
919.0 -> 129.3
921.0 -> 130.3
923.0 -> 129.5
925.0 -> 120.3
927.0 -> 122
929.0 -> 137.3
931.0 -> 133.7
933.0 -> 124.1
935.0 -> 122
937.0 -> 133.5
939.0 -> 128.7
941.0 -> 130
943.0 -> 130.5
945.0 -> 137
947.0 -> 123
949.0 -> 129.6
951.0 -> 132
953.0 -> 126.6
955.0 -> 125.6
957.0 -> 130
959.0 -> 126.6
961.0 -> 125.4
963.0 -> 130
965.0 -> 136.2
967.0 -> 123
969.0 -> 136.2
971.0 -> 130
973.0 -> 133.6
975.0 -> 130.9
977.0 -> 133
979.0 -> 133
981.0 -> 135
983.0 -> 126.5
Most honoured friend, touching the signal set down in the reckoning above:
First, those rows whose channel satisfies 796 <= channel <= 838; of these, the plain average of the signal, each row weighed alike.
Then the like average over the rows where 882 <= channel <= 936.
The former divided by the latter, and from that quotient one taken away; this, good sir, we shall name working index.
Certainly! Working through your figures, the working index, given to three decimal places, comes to 0.083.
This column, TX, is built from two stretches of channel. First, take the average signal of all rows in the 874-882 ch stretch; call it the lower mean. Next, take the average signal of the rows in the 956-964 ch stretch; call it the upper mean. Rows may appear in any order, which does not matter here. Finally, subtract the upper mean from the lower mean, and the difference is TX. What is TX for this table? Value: -34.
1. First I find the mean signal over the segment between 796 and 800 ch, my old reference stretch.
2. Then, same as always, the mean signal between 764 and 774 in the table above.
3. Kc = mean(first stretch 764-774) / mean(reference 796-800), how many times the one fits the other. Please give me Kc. 1.03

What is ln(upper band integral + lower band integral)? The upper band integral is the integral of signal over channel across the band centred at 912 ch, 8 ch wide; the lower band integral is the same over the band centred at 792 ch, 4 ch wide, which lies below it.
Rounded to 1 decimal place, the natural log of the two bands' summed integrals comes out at 7.4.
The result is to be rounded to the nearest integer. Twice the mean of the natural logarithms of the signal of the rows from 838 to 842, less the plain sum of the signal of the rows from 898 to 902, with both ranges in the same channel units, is -251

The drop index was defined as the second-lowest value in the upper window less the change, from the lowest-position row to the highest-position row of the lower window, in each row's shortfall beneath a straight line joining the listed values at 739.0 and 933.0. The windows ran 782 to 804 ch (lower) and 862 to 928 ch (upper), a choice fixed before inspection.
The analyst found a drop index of 77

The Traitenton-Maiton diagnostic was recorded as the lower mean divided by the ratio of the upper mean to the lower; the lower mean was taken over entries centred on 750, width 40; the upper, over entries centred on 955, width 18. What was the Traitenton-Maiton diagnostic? 147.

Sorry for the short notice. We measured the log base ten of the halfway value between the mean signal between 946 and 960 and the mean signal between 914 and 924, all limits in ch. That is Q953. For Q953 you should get 2.11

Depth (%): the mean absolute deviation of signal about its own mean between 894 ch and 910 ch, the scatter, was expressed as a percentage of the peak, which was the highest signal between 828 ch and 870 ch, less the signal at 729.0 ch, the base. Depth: 52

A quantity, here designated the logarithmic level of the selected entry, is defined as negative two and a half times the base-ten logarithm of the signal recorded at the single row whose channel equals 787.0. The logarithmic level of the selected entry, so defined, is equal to -5.33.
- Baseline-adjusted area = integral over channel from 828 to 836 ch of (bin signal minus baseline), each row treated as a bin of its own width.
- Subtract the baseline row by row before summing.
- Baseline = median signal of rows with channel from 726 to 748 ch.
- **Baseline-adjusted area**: 84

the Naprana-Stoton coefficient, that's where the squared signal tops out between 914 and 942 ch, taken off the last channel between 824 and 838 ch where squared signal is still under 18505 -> -80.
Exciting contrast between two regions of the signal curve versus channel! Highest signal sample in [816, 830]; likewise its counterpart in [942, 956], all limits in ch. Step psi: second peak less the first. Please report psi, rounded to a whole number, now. -13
